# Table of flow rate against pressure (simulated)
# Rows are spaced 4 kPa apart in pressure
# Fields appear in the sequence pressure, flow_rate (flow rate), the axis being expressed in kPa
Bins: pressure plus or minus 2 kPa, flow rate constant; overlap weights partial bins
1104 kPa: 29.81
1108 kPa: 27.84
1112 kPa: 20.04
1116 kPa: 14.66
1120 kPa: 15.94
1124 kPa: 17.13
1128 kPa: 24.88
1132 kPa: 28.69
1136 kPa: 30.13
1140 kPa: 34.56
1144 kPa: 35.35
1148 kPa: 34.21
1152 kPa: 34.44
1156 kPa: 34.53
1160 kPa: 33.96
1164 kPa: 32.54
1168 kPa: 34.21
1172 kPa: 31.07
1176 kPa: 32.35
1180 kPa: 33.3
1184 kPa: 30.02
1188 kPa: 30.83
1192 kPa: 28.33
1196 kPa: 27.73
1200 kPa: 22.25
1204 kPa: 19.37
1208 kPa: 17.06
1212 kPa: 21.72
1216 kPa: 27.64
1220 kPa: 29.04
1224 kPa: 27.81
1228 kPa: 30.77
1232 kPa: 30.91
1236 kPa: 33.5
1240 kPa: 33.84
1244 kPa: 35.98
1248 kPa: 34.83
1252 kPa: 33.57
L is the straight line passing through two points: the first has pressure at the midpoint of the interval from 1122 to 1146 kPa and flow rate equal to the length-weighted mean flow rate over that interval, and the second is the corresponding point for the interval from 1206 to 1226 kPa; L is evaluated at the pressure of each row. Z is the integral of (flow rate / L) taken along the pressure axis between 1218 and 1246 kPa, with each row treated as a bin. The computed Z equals 37.2 kPa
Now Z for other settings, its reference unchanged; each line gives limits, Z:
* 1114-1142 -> 23.2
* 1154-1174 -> 24.6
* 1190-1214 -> 21.5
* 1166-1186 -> 24.3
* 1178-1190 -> 14.4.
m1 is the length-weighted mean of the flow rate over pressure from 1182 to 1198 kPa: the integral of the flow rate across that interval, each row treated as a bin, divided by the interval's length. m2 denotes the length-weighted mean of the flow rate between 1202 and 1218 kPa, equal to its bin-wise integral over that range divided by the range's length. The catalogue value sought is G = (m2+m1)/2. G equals 25.3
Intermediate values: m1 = 29.2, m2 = 21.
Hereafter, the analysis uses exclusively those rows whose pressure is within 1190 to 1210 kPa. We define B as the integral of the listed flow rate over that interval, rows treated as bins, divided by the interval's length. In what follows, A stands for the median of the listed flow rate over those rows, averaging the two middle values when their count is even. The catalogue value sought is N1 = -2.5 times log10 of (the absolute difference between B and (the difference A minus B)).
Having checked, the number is -3.43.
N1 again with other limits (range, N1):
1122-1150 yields -3.63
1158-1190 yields -3.77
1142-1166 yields -3.83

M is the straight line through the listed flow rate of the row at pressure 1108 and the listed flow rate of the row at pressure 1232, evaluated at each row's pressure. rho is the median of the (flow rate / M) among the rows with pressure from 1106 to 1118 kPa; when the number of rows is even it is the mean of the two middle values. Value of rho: 0.72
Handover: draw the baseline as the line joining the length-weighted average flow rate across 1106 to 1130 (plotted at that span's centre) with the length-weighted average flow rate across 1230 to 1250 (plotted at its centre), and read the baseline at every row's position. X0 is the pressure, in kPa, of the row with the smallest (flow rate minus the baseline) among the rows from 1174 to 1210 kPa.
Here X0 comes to 1208 kPa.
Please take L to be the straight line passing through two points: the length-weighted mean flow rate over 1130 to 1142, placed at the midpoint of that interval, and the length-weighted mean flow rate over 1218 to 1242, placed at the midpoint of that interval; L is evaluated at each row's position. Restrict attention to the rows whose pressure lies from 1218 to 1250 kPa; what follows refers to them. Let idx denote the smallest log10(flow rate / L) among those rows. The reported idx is -0.05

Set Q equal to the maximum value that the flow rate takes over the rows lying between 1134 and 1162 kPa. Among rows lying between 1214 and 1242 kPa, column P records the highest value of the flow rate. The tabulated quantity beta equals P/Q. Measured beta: 0.96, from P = 33.84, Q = 35.35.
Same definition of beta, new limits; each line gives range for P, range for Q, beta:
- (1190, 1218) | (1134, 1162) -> 0.80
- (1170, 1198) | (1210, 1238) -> 0.99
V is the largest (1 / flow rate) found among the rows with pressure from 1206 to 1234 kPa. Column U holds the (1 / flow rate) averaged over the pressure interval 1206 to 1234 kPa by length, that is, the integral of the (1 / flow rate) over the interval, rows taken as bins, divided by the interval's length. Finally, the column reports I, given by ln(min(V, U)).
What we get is -3.23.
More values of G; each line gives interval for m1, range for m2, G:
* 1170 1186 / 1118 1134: 26.7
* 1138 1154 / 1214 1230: 31.7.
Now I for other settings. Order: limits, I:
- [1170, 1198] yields -3.41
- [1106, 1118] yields -2.97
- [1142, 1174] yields -3.52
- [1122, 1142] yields -3.24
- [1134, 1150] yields -3.51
